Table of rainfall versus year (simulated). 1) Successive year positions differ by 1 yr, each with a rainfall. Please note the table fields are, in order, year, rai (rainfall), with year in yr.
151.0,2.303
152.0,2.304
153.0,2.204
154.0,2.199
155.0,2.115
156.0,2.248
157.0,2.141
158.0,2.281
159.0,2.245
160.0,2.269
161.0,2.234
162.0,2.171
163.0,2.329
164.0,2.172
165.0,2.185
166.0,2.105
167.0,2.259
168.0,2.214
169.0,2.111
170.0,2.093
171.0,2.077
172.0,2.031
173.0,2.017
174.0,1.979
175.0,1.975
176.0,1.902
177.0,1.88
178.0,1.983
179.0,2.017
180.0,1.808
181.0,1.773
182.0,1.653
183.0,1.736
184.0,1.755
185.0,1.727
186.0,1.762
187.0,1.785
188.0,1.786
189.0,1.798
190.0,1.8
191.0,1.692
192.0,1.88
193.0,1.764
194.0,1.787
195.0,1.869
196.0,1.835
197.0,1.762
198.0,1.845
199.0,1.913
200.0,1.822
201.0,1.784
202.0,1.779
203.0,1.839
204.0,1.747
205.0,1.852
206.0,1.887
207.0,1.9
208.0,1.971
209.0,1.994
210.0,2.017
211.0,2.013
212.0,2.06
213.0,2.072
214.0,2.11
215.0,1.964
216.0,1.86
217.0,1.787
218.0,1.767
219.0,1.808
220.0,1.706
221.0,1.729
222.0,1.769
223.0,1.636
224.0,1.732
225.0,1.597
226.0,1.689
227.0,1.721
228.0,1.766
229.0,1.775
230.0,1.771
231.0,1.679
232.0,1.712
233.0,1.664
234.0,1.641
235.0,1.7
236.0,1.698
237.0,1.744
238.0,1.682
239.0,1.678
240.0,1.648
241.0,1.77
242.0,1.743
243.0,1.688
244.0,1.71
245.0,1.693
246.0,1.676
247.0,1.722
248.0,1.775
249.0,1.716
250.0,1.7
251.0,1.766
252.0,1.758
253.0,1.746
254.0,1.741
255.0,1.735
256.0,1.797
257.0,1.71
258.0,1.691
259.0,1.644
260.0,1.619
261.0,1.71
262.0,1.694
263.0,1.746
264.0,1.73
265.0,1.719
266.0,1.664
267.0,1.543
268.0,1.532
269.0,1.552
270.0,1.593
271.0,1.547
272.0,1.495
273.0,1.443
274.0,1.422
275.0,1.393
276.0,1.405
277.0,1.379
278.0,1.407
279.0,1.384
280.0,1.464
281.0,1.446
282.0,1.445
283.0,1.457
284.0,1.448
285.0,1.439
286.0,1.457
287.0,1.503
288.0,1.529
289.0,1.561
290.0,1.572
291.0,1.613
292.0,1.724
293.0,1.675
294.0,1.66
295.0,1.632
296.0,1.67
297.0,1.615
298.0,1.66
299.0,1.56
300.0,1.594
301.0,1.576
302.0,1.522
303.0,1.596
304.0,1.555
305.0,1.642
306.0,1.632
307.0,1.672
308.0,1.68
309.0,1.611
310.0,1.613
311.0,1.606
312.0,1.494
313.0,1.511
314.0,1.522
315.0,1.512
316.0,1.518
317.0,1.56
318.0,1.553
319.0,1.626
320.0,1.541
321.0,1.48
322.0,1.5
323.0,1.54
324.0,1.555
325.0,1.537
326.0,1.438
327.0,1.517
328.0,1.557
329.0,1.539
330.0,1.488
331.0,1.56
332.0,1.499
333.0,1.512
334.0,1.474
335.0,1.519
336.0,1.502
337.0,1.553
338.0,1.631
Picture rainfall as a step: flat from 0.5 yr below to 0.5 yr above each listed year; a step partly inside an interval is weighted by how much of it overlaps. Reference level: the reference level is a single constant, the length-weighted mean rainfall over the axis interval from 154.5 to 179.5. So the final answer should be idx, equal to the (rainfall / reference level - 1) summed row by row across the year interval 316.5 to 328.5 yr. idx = -3.3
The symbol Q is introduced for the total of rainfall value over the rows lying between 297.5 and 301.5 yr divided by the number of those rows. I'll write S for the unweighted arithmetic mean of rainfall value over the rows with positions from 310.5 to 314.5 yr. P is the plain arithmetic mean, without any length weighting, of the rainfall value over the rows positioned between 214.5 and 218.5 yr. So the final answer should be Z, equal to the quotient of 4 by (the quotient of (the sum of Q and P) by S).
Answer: 1.78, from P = 1.8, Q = 1.60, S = 1.53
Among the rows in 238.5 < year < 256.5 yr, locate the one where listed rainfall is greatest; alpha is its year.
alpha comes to 256.0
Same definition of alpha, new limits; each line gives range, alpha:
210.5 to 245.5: 214.0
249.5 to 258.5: 256.0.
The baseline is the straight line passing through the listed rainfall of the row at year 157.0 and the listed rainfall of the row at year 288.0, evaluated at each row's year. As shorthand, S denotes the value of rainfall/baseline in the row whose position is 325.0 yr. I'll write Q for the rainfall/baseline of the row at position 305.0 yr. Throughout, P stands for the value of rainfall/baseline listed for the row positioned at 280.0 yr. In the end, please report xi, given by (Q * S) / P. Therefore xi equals 1.37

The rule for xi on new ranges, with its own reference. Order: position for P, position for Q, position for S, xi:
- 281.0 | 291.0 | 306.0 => 1.30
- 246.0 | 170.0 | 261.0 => 1.07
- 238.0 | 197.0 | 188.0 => 0.85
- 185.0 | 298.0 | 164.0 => 1.34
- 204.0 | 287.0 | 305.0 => 1.22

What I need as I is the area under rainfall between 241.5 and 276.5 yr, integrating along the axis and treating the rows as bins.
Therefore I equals 58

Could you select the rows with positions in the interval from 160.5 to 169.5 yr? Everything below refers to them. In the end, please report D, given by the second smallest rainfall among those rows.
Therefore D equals 2.111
